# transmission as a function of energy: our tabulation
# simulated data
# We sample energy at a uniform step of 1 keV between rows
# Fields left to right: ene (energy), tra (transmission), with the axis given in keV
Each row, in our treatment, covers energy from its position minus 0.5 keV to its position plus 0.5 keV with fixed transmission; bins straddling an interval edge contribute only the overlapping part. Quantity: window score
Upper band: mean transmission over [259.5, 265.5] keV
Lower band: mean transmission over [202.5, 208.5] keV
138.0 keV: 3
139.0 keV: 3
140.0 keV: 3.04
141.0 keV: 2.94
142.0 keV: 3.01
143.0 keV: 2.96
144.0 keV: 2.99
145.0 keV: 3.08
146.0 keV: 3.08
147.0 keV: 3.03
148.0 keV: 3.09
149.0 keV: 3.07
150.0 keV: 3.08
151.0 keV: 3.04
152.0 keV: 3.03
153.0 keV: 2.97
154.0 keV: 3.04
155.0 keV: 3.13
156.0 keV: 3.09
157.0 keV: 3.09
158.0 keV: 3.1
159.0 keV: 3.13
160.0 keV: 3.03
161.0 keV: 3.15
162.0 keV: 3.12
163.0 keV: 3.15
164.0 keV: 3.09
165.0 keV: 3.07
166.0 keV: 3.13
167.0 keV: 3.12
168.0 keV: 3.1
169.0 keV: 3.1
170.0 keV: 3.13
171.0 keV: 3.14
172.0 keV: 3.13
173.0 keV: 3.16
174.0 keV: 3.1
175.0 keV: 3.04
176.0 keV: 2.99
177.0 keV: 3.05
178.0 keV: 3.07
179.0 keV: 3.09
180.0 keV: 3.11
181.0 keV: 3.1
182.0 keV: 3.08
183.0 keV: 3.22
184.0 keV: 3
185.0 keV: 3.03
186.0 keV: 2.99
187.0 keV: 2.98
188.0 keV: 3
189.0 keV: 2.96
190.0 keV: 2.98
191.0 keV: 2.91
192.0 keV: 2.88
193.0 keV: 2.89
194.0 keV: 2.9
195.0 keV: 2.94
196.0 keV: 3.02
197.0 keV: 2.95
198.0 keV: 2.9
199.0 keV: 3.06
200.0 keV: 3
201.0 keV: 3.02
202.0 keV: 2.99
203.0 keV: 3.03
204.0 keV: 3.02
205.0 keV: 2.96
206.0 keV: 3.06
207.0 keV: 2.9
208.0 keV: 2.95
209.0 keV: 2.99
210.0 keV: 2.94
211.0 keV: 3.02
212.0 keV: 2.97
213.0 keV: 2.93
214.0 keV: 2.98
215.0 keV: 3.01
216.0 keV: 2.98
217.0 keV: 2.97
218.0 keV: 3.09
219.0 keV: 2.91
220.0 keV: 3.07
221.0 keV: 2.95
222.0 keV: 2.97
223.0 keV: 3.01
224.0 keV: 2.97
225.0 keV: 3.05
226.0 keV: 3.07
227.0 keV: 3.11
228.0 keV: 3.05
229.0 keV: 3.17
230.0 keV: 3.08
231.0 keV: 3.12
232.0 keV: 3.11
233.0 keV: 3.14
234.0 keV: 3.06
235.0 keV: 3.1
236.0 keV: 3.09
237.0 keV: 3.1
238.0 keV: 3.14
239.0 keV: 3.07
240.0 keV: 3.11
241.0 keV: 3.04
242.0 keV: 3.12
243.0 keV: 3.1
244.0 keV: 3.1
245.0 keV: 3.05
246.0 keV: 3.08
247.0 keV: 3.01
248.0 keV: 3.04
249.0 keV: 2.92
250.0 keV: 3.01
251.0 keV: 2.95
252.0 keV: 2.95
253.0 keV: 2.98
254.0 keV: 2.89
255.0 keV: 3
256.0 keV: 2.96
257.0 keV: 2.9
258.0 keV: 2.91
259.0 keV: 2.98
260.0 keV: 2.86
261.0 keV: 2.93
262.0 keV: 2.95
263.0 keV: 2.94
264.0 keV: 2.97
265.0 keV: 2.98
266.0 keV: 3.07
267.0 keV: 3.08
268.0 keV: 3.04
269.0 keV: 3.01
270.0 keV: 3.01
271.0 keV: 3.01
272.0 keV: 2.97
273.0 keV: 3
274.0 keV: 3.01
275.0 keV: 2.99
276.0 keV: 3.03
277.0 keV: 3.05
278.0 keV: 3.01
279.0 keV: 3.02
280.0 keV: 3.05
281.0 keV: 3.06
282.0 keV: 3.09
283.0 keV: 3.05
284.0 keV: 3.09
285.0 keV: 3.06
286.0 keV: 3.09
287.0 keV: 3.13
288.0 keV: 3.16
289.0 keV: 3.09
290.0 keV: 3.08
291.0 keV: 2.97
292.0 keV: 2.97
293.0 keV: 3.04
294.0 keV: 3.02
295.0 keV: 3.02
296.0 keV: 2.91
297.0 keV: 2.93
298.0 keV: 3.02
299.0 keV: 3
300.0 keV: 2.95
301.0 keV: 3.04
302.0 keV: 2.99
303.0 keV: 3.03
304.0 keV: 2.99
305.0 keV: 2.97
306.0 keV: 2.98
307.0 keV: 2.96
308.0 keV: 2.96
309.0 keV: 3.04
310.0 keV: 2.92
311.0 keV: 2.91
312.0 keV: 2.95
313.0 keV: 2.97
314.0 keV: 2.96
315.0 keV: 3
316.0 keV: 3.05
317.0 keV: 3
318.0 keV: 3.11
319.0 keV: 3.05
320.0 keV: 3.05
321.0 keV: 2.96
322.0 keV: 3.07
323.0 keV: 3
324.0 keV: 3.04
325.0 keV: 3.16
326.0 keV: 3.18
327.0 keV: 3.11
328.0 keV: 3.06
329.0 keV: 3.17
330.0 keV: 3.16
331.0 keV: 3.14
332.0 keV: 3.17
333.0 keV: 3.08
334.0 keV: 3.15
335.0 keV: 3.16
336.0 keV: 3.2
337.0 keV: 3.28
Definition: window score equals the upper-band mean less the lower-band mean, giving -0.048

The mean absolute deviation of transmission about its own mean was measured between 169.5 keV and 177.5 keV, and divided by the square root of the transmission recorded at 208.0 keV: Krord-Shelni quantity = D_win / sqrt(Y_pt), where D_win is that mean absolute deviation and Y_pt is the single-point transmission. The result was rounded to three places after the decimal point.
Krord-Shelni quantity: 0.029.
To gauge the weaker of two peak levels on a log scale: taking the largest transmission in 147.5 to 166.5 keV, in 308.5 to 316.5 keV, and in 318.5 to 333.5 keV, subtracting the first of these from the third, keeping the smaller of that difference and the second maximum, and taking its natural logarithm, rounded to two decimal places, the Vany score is -3.51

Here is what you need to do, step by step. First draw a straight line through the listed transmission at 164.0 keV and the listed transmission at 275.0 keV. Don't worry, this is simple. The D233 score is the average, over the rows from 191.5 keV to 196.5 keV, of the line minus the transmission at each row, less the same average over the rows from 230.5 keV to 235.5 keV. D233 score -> 0.22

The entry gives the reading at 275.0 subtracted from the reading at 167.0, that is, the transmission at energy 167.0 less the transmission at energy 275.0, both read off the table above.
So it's 0.13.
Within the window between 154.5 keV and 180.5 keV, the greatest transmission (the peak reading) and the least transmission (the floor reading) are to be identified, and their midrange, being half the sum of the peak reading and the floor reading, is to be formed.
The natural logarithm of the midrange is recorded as 1.12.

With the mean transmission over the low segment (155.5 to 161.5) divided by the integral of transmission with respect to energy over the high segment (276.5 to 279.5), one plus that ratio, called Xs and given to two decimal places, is 1.34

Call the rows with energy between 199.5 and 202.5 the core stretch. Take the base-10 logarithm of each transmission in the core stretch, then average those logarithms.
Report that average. 0.478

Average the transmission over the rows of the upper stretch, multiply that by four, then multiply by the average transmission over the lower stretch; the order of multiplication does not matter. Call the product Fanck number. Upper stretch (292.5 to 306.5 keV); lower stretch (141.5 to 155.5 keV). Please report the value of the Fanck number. 36.4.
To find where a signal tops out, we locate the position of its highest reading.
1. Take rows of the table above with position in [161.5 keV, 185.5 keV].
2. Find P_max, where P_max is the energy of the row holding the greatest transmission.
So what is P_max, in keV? 183.0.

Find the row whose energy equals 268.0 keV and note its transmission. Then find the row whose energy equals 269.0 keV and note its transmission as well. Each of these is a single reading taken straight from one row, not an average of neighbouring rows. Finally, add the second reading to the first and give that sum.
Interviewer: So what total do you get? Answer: 6.05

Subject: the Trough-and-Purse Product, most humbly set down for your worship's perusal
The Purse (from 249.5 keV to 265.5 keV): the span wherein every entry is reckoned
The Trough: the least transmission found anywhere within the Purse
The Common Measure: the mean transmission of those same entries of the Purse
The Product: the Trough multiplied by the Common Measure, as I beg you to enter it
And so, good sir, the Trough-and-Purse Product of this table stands 8.4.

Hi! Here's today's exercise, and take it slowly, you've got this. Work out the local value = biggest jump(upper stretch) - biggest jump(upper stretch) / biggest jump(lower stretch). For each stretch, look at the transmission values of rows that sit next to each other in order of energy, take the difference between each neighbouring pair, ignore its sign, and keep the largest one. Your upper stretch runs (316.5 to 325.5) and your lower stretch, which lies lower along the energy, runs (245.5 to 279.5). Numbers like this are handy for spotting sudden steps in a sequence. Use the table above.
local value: -0.88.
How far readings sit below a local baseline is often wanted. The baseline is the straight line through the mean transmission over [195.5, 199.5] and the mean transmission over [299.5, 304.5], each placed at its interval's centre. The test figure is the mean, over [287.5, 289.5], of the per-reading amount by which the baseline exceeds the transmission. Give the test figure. -0.13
